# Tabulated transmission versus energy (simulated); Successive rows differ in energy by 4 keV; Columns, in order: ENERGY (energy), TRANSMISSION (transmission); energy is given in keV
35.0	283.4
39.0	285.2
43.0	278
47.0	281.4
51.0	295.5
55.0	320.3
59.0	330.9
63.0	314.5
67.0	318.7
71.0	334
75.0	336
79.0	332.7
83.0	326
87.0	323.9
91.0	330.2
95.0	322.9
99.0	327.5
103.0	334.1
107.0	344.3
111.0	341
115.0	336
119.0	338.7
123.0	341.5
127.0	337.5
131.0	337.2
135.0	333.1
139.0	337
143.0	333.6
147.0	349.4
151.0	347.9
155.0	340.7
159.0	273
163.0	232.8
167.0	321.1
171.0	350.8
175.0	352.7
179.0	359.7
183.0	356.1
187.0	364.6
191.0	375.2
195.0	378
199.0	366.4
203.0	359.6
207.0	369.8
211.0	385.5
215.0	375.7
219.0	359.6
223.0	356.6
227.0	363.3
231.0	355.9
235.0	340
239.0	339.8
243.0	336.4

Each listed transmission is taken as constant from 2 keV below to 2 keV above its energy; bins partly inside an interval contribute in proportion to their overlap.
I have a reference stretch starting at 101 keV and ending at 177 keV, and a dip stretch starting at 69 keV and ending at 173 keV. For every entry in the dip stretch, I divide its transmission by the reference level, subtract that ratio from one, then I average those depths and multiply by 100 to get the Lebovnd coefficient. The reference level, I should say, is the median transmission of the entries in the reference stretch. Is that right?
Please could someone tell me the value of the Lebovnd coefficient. 2.4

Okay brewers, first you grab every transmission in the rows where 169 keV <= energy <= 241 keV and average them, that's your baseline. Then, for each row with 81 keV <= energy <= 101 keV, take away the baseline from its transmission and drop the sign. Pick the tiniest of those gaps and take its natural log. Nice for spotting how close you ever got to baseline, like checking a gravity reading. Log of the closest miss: 3.4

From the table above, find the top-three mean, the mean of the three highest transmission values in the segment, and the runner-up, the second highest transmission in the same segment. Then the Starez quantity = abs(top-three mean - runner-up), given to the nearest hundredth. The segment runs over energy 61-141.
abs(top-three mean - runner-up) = 0.77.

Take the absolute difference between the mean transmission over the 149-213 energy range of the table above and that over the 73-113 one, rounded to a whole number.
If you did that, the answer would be 14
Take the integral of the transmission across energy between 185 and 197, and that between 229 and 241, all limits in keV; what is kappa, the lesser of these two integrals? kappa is 4143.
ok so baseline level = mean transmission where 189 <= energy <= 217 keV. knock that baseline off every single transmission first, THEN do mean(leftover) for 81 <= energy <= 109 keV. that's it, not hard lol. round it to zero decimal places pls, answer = -43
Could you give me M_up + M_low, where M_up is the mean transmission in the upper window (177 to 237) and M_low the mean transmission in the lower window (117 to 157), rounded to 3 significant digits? 704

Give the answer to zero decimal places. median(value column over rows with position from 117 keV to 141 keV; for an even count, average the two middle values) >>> 337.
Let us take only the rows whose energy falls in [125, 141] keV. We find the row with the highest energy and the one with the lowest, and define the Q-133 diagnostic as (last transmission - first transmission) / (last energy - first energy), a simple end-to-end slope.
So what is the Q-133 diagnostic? 0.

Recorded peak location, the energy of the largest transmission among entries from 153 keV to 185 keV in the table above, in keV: 179.0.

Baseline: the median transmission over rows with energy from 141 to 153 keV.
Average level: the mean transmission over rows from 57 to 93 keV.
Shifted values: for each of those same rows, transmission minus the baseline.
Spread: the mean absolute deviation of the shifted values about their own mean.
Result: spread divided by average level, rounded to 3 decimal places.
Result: 0.018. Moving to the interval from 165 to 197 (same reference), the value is 0.034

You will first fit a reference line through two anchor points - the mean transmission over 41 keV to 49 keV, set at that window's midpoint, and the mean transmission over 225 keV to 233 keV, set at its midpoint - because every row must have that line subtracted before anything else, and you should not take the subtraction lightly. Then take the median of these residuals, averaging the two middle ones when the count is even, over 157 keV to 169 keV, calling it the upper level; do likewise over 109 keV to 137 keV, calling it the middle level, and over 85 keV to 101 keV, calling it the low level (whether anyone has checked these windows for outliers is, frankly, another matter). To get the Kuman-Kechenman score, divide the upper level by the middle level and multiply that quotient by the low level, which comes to -55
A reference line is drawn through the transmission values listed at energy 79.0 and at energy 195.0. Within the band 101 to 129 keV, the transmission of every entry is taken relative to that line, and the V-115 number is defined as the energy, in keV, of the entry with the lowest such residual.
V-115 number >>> 127.0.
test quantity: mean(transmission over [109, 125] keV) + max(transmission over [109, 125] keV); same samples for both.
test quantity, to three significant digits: 681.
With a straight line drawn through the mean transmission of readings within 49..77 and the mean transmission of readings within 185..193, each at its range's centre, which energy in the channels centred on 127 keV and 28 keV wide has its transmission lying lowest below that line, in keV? 135.0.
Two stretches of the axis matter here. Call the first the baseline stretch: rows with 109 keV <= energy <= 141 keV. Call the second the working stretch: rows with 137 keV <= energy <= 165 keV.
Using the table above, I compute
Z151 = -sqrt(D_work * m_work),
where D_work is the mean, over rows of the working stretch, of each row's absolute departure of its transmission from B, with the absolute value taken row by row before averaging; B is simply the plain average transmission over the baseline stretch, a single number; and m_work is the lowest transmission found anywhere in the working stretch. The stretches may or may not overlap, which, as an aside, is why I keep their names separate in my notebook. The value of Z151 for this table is -81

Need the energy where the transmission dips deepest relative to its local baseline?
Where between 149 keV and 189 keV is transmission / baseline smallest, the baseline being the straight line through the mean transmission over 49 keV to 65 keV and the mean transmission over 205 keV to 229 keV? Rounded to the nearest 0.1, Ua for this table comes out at 163.0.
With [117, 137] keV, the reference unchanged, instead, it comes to 135.0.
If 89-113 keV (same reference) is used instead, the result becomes 95.0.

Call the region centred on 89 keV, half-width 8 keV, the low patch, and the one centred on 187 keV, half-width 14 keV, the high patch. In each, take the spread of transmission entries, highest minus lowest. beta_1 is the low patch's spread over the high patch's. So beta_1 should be 0.3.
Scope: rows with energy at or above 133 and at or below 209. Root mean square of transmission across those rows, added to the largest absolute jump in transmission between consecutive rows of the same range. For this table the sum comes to 432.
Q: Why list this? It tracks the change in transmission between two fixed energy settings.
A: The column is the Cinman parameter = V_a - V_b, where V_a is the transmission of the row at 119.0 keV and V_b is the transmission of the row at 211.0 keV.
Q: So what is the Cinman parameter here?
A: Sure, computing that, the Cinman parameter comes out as -47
